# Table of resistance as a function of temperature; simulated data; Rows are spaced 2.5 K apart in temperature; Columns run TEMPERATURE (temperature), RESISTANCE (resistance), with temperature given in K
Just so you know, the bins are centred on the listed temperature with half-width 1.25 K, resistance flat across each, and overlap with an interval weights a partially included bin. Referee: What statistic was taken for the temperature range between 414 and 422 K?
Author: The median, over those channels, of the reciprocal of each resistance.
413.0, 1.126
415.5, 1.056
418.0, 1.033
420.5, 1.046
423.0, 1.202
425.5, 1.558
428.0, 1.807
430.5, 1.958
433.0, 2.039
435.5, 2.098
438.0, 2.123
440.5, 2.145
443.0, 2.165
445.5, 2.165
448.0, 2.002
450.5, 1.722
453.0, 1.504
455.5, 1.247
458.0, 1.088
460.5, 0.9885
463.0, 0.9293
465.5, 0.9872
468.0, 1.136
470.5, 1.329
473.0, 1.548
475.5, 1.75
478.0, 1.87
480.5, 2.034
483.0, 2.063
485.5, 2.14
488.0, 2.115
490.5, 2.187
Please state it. 1.0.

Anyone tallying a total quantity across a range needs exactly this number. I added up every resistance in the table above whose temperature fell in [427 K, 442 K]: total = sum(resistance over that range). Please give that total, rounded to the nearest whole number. 12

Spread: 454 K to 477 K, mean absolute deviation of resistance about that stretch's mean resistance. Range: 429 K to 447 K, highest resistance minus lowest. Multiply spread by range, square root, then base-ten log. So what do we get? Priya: -0.67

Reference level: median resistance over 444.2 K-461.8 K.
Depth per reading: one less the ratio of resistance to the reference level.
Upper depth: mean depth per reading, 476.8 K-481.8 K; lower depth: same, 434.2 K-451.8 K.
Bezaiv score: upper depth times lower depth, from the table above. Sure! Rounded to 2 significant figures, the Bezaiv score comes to 0.11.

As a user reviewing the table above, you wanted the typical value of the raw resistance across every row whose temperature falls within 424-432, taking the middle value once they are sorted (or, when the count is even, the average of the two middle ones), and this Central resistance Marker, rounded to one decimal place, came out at 1.8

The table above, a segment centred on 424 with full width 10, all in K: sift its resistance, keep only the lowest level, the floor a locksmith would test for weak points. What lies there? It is 1.046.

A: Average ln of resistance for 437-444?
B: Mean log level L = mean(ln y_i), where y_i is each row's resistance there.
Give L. 0.8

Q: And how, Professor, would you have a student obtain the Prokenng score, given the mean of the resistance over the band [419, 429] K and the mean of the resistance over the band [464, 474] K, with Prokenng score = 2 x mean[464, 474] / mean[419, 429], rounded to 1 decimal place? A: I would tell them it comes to 1.8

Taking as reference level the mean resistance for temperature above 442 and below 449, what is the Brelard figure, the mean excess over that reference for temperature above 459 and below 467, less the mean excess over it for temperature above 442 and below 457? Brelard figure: -0.8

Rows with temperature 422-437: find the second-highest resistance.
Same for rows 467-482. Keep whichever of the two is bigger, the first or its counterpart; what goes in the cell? 2.04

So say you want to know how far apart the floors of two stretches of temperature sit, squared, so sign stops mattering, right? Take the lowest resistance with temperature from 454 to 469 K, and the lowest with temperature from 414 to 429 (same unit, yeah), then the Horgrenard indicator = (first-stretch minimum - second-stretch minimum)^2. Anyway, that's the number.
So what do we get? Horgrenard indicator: 0.0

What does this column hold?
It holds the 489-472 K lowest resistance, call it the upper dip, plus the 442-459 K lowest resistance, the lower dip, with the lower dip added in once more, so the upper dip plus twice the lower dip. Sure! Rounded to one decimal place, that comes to 3.7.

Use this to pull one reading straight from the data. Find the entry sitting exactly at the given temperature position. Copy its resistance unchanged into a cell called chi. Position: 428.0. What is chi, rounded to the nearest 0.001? 1.807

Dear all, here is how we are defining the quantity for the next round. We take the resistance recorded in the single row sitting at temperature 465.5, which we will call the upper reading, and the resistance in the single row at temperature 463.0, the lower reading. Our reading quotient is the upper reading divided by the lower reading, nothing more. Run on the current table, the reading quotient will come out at 1.06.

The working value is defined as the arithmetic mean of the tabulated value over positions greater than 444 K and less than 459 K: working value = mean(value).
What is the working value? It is 1.6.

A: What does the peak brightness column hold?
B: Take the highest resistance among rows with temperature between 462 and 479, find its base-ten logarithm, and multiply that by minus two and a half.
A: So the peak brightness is -0.680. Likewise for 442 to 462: -0.839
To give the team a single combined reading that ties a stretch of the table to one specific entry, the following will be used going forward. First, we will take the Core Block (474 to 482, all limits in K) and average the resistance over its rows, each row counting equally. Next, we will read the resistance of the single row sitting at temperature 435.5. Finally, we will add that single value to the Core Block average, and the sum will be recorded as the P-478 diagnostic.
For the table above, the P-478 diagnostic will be 4.0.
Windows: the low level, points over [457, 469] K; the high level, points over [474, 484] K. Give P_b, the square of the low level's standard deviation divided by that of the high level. 0.3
